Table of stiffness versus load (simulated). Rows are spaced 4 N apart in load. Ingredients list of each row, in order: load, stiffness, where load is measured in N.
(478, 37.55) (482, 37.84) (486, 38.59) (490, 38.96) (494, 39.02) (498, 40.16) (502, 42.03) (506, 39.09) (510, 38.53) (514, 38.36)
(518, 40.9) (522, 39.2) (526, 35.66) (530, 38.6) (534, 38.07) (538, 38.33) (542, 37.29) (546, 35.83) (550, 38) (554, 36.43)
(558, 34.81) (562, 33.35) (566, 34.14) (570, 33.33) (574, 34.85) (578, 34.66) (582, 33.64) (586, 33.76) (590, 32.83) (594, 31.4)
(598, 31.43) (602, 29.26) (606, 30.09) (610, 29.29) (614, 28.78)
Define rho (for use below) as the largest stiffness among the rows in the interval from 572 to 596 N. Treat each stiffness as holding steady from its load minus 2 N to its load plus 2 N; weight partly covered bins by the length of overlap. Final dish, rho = 34.85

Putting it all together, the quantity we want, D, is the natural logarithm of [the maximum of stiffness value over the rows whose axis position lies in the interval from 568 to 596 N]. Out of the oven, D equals 3.55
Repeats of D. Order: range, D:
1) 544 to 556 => 3.64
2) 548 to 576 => 3.64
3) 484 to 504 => 3.74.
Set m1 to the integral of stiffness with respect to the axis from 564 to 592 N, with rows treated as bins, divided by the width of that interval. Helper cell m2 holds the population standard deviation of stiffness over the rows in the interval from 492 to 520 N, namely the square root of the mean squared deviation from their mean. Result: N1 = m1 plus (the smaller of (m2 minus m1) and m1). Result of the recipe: 1.26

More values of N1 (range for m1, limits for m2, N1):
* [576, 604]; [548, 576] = 1.57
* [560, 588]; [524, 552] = 1.11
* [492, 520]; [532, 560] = 1.22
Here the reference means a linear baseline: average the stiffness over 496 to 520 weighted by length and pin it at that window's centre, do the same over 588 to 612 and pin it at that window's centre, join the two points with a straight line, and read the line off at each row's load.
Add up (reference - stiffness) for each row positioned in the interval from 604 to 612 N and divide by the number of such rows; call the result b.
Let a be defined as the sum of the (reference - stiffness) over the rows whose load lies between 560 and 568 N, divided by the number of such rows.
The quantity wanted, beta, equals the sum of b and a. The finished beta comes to 1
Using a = 0.5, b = 0.2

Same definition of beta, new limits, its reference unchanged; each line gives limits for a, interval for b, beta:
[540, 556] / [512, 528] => -1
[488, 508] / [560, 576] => 1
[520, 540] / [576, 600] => -1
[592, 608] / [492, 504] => 1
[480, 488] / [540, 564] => 4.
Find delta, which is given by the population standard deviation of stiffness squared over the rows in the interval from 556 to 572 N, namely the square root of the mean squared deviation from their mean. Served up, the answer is 42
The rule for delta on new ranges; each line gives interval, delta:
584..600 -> 65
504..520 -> 80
